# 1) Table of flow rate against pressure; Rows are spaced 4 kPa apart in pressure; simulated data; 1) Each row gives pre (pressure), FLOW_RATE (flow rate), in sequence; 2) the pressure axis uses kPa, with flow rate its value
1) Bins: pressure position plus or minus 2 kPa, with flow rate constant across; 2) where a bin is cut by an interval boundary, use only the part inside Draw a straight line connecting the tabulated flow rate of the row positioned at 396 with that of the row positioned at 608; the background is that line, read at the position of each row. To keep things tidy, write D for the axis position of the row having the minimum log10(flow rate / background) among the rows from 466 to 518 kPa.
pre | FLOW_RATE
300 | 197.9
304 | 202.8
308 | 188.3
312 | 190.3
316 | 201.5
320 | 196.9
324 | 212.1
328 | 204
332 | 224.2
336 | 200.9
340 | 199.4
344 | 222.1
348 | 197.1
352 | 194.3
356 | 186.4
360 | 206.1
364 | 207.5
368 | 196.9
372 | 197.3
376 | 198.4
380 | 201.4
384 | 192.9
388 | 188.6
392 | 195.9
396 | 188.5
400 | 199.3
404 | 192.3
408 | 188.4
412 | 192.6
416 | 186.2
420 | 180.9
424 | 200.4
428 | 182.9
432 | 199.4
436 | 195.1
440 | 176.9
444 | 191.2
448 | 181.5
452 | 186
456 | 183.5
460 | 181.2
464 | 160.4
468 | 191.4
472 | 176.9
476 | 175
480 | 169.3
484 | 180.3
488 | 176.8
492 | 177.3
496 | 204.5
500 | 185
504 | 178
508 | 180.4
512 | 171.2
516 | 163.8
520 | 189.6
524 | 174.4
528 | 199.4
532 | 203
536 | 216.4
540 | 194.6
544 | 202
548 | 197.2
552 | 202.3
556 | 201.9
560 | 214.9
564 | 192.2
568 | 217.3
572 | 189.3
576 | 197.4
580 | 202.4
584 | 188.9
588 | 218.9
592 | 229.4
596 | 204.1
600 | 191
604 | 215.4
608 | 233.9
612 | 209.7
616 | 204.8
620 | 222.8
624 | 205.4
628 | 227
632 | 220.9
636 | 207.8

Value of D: 516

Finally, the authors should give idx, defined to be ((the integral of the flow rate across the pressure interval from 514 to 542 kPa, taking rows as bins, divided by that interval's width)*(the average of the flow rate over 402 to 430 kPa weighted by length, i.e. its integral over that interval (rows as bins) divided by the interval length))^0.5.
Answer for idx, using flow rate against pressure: 190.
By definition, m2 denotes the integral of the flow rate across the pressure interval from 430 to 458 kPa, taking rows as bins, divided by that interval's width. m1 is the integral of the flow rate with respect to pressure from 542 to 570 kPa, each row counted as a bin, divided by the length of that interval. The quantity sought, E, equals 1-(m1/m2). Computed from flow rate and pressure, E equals -0.09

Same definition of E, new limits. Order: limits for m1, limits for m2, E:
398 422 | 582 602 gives 0.08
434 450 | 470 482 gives -0.07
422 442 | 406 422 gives -0.02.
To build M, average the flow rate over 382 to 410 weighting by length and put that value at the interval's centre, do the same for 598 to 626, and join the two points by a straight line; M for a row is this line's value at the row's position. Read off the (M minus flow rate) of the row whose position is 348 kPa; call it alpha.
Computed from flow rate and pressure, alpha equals -9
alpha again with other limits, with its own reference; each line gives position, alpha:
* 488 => 24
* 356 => 2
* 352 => -6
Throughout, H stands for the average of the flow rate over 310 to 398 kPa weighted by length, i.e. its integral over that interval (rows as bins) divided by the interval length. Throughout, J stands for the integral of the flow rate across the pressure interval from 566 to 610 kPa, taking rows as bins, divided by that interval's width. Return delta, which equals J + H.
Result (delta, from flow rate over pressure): 408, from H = 200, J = 208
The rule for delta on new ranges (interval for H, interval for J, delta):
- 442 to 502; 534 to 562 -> 386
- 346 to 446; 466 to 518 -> 373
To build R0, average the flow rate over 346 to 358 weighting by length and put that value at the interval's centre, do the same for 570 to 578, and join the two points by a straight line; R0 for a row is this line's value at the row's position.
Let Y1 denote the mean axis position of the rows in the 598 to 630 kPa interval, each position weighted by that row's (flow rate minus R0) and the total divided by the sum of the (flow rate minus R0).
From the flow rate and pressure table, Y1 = 616.0 kPa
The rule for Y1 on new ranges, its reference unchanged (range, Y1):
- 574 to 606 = 592.5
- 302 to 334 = 325.2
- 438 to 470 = 455.2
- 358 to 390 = 366.4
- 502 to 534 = 510.9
